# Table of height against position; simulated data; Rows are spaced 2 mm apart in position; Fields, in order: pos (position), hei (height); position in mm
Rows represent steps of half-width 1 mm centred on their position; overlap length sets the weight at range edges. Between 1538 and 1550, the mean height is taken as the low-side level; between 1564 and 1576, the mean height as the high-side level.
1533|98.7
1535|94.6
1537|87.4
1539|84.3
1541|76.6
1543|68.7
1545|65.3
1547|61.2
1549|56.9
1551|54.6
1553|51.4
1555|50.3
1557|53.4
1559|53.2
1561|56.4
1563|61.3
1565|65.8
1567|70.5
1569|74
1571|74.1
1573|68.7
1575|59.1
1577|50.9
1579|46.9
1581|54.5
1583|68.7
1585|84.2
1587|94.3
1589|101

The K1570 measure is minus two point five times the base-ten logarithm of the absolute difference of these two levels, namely 2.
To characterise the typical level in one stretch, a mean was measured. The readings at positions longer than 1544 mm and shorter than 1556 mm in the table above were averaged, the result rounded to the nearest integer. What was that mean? 57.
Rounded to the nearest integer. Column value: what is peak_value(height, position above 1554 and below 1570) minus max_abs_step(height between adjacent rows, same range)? 69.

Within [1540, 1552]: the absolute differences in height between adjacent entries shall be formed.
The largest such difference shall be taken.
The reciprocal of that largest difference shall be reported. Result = 0.13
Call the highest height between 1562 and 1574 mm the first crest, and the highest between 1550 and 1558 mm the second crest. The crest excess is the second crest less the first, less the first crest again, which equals -94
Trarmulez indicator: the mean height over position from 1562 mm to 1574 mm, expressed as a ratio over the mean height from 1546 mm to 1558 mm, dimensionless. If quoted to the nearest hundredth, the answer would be 1.26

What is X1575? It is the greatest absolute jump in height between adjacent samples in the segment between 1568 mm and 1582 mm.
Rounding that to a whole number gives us 10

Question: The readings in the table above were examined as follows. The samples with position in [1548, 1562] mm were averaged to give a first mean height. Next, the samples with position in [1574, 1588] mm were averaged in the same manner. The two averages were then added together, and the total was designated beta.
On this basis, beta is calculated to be 119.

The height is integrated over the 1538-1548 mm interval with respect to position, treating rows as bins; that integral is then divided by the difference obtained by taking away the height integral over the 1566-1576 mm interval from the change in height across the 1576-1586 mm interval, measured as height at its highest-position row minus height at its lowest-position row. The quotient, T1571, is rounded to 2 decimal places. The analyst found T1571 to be -1.08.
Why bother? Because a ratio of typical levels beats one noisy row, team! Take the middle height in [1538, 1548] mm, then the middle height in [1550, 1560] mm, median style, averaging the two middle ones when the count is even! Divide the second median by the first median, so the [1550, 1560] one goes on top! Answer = 0.77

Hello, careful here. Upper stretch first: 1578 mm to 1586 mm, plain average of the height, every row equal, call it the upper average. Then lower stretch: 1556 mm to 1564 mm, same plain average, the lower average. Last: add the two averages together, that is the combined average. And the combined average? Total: 120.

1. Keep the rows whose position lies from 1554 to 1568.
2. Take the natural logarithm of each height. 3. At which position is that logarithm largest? 1567 mm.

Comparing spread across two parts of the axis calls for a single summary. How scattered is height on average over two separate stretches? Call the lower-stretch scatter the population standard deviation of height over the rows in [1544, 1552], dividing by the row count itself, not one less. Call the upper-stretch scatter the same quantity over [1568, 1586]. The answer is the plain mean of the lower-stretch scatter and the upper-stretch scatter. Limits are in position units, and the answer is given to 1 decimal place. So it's 7.9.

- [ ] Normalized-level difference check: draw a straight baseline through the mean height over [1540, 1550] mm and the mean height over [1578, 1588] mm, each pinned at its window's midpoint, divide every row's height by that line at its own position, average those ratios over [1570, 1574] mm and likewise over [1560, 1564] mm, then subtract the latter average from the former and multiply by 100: 17.0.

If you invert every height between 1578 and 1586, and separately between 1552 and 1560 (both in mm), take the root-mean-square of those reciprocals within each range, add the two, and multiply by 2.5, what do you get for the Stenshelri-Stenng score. 0.0903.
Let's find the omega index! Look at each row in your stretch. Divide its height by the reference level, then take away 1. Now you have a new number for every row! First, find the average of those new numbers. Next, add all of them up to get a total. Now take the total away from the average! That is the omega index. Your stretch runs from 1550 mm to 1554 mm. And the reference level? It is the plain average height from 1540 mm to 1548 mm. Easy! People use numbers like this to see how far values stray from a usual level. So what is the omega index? 0.22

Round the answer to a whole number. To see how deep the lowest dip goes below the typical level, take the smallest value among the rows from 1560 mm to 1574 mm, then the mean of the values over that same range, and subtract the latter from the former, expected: -11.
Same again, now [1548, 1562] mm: -3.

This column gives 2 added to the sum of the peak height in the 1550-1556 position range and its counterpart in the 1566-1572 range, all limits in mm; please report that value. 131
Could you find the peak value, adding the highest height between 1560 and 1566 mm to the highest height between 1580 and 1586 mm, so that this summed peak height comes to 150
